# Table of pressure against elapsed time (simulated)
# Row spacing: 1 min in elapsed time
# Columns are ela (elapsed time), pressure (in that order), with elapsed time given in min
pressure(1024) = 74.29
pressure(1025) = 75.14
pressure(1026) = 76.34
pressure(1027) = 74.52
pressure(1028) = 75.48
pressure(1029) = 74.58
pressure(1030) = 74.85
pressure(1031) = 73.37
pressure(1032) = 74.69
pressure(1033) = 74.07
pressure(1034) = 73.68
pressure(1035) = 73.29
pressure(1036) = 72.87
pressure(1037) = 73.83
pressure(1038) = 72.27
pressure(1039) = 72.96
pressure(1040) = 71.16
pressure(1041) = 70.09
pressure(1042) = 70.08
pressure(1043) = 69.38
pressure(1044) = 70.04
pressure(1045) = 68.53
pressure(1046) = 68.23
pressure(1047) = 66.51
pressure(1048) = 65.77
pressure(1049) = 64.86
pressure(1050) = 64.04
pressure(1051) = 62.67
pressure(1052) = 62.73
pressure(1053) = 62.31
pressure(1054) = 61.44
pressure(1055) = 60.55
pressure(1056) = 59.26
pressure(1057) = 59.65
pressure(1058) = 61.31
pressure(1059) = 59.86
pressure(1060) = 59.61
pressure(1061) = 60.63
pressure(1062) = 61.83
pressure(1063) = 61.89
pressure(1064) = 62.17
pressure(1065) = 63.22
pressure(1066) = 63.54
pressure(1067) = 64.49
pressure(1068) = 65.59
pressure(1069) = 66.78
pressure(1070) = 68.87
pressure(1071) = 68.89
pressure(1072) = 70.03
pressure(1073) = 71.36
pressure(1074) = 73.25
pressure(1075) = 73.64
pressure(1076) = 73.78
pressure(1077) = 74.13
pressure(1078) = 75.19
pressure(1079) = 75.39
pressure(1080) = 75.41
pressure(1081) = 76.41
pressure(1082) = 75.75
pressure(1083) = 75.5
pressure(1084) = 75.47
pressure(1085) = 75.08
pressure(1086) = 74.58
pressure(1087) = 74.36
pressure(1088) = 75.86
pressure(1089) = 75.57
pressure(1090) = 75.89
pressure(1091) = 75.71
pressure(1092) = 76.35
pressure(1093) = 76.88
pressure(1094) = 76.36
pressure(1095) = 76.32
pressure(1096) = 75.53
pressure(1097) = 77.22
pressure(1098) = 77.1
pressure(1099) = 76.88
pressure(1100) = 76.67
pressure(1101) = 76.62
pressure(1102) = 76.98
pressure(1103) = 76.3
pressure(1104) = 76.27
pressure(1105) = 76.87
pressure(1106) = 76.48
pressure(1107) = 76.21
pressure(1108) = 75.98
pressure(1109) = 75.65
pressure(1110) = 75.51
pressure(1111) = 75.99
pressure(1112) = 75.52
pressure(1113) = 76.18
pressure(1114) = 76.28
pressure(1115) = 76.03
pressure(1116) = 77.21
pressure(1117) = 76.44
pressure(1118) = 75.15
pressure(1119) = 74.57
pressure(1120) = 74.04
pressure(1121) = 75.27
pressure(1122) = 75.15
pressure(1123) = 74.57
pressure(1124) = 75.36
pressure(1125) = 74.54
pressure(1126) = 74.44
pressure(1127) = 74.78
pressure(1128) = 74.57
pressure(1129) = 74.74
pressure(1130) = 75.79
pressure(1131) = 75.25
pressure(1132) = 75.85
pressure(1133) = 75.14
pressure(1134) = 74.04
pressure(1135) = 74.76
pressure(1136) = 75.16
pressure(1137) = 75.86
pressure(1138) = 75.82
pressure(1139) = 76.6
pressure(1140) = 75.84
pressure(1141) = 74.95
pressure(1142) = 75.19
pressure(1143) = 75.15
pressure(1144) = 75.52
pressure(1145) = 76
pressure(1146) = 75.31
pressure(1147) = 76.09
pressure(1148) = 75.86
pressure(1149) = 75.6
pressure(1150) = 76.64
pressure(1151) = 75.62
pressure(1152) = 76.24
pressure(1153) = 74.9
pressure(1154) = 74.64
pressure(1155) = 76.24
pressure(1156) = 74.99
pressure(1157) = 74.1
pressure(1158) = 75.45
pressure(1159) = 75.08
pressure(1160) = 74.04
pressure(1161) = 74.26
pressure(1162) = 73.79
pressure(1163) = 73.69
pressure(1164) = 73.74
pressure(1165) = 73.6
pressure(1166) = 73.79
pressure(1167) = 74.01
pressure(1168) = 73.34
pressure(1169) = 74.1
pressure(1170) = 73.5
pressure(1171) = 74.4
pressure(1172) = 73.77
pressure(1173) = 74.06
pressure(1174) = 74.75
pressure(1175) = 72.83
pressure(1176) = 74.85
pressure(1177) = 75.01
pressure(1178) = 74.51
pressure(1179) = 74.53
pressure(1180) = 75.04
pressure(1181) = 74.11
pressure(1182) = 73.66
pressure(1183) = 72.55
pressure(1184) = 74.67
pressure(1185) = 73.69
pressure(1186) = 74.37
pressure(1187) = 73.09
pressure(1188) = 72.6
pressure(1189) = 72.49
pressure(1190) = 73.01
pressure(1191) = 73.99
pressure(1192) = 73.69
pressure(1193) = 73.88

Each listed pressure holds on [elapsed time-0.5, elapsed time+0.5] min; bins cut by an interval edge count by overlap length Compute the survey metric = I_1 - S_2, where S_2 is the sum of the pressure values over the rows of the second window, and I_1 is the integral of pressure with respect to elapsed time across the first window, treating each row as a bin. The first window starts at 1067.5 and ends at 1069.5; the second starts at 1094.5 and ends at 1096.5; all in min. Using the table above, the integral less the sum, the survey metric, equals -19.5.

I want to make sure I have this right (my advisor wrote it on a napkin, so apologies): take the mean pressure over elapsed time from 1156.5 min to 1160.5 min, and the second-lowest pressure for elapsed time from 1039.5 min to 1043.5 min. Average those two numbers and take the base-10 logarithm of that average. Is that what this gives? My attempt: 1.860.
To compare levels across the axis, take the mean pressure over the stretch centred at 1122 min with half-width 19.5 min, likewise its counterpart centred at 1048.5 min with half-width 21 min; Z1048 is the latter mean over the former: 0.89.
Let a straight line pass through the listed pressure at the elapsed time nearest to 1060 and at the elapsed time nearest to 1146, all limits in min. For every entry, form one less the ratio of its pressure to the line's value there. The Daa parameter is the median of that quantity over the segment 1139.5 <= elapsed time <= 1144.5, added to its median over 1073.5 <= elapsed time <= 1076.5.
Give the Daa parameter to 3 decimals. -0.188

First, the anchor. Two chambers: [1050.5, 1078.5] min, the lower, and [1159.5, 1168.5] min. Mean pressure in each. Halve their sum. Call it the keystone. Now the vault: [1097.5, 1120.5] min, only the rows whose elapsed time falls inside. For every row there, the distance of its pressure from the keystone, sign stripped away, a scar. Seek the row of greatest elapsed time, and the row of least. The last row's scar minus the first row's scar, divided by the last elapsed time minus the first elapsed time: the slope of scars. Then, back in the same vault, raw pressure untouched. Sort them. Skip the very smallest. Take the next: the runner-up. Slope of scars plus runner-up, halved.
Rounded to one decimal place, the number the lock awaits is 37.2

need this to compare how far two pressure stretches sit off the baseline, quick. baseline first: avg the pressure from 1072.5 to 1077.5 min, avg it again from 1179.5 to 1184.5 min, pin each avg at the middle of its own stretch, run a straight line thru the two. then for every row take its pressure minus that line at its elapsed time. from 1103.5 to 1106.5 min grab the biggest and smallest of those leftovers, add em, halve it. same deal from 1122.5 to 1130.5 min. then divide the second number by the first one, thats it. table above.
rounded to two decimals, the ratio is 0.48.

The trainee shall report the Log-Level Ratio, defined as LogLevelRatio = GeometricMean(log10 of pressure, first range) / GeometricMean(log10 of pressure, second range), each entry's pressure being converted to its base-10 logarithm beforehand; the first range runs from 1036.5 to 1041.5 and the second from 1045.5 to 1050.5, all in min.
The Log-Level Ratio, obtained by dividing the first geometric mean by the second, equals 1.02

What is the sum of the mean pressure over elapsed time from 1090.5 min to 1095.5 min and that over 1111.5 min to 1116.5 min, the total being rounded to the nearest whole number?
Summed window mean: 153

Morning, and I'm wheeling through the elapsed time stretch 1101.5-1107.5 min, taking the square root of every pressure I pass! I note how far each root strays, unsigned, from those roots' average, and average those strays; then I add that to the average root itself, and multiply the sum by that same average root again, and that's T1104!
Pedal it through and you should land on 76.7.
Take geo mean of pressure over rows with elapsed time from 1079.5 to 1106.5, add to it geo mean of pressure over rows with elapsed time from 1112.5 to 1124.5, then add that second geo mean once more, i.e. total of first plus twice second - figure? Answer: 227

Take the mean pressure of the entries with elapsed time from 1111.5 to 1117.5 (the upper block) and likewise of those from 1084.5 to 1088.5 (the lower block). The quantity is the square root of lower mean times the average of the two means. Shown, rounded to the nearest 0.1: 75.3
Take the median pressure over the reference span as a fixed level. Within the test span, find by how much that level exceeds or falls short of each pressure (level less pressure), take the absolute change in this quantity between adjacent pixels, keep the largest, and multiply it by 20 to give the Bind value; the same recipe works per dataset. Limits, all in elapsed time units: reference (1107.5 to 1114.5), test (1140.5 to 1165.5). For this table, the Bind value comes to 32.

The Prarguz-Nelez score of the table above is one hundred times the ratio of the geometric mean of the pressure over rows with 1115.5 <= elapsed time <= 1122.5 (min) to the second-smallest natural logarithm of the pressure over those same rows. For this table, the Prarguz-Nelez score 1749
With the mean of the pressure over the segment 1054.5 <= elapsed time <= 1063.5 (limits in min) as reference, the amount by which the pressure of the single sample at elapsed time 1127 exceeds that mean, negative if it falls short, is 14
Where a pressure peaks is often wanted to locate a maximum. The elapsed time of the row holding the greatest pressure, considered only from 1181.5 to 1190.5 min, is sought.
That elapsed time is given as 1184 min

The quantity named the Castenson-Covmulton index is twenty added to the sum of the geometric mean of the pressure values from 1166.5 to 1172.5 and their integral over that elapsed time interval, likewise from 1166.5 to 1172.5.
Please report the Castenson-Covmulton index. 537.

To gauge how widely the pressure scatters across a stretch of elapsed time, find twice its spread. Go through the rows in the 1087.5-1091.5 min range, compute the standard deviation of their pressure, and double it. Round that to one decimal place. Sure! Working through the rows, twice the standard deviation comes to 0.3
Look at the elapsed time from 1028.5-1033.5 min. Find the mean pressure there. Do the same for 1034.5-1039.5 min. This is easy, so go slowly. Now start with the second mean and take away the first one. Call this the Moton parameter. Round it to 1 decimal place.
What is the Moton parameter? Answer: -1.3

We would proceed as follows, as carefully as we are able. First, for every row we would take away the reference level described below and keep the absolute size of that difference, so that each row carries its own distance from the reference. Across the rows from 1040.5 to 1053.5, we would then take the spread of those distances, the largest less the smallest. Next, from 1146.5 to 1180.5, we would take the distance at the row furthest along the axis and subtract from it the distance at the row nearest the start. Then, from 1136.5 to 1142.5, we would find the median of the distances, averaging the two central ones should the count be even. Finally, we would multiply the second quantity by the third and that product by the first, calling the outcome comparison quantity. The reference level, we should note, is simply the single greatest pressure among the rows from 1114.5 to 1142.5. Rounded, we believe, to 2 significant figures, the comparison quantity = 11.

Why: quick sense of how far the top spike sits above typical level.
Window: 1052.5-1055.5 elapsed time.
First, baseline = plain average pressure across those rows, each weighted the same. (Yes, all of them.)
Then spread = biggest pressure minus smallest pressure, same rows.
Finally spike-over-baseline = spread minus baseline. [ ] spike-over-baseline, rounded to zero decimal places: -60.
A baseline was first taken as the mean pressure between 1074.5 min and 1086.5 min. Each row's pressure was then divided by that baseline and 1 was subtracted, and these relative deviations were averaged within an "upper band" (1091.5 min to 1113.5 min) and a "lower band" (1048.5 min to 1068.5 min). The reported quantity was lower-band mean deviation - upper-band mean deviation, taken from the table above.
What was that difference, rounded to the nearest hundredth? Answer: -0.19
